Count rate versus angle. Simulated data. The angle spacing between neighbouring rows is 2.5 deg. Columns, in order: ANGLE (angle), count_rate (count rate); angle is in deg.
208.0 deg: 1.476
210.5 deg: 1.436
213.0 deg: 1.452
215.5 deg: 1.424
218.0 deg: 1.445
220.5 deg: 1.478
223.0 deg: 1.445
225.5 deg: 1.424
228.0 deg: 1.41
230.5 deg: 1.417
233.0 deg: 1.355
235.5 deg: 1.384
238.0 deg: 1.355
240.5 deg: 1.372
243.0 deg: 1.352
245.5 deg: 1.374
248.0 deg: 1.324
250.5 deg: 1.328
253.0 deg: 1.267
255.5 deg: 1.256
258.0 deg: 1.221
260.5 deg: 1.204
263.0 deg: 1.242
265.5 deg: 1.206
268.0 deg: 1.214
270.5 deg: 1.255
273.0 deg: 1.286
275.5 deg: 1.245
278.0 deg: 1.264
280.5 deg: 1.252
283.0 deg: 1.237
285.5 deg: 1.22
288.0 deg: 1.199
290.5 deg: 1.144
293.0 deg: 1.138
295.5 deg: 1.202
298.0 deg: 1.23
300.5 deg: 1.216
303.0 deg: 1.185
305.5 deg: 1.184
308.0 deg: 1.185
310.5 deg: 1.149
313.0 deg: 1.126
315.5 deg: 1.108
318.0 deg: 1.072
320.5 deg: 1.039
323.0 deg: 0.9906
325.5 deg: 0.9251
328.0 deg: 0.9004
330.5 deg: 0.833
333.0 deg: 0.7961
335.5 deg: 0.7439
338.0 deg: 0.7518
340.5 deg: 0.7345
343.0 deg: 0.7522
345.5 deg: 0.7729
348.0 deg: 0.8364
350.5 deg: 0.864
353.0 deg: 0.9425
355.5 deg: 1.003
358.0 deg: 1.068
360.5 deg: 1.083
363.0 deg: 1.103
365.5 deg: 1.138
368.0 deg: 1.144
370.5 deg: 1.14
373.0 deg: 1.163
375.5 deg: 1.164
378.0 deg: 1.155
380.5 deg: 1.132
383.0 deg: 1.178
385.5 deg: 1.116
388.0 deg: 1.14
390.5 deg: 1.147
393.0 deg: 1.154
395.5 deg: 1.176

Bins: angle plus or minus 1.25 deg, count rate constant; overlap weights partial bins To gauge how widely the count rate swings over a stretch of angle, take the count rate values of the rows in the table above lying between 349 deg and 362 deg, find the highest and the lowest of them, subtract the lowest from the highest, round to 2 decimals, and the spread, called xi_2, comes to 0.22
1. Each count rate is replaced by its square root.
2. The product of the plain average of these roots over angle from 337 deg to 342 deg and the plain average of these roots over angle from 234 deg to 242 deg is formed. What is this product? 1.01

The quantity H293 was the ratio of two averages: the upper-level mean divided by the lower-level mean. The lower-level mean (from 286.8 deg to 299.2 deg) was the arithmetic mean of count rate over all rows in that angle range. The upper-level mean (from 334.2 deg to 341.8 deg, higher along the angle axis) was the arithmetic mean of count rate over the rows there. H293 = 0.63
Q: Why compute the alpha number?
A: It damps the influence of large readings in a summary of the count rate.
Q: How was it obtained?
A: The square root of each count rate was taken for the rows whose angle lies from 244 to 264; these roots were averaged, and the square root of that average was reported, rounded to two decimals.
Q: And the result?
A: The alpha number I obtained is 1.06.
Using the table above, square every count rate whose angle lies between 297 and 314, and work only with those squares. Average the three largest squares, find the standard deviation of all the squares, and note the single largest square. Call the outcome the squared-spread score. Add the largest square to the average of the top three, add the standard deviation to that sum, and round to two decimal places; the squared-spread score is 3.06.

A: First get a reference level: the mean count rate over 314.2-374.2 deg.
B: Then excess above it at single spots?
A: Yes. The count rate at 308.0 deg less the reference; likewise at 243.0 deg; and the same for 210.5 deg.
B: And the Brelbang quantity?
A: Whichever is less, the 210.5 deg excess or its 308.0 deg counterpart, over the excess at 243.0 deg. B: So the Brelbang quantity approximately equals 0.6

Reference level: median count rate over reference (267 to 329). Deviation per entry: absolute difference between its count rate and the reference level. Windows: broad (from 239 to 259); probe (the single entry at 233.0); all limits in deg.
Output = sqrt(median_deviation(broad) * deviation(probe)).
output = 0.15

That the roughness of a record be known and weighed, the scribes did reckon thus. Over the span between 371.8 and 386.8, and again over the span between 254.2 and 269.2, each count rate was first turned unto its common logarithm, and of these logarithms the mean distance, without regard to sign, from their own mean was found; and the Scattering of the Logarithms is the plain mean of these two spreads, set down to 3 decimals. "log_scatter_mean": 0.006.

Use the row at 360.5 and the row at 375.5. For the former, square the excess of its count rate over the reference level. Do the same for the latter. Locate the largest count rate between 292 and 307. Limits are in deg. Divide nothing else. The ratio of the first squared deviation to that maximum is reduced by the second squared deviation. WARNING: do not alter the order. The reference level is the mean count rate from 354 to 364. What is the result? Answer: -0.010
